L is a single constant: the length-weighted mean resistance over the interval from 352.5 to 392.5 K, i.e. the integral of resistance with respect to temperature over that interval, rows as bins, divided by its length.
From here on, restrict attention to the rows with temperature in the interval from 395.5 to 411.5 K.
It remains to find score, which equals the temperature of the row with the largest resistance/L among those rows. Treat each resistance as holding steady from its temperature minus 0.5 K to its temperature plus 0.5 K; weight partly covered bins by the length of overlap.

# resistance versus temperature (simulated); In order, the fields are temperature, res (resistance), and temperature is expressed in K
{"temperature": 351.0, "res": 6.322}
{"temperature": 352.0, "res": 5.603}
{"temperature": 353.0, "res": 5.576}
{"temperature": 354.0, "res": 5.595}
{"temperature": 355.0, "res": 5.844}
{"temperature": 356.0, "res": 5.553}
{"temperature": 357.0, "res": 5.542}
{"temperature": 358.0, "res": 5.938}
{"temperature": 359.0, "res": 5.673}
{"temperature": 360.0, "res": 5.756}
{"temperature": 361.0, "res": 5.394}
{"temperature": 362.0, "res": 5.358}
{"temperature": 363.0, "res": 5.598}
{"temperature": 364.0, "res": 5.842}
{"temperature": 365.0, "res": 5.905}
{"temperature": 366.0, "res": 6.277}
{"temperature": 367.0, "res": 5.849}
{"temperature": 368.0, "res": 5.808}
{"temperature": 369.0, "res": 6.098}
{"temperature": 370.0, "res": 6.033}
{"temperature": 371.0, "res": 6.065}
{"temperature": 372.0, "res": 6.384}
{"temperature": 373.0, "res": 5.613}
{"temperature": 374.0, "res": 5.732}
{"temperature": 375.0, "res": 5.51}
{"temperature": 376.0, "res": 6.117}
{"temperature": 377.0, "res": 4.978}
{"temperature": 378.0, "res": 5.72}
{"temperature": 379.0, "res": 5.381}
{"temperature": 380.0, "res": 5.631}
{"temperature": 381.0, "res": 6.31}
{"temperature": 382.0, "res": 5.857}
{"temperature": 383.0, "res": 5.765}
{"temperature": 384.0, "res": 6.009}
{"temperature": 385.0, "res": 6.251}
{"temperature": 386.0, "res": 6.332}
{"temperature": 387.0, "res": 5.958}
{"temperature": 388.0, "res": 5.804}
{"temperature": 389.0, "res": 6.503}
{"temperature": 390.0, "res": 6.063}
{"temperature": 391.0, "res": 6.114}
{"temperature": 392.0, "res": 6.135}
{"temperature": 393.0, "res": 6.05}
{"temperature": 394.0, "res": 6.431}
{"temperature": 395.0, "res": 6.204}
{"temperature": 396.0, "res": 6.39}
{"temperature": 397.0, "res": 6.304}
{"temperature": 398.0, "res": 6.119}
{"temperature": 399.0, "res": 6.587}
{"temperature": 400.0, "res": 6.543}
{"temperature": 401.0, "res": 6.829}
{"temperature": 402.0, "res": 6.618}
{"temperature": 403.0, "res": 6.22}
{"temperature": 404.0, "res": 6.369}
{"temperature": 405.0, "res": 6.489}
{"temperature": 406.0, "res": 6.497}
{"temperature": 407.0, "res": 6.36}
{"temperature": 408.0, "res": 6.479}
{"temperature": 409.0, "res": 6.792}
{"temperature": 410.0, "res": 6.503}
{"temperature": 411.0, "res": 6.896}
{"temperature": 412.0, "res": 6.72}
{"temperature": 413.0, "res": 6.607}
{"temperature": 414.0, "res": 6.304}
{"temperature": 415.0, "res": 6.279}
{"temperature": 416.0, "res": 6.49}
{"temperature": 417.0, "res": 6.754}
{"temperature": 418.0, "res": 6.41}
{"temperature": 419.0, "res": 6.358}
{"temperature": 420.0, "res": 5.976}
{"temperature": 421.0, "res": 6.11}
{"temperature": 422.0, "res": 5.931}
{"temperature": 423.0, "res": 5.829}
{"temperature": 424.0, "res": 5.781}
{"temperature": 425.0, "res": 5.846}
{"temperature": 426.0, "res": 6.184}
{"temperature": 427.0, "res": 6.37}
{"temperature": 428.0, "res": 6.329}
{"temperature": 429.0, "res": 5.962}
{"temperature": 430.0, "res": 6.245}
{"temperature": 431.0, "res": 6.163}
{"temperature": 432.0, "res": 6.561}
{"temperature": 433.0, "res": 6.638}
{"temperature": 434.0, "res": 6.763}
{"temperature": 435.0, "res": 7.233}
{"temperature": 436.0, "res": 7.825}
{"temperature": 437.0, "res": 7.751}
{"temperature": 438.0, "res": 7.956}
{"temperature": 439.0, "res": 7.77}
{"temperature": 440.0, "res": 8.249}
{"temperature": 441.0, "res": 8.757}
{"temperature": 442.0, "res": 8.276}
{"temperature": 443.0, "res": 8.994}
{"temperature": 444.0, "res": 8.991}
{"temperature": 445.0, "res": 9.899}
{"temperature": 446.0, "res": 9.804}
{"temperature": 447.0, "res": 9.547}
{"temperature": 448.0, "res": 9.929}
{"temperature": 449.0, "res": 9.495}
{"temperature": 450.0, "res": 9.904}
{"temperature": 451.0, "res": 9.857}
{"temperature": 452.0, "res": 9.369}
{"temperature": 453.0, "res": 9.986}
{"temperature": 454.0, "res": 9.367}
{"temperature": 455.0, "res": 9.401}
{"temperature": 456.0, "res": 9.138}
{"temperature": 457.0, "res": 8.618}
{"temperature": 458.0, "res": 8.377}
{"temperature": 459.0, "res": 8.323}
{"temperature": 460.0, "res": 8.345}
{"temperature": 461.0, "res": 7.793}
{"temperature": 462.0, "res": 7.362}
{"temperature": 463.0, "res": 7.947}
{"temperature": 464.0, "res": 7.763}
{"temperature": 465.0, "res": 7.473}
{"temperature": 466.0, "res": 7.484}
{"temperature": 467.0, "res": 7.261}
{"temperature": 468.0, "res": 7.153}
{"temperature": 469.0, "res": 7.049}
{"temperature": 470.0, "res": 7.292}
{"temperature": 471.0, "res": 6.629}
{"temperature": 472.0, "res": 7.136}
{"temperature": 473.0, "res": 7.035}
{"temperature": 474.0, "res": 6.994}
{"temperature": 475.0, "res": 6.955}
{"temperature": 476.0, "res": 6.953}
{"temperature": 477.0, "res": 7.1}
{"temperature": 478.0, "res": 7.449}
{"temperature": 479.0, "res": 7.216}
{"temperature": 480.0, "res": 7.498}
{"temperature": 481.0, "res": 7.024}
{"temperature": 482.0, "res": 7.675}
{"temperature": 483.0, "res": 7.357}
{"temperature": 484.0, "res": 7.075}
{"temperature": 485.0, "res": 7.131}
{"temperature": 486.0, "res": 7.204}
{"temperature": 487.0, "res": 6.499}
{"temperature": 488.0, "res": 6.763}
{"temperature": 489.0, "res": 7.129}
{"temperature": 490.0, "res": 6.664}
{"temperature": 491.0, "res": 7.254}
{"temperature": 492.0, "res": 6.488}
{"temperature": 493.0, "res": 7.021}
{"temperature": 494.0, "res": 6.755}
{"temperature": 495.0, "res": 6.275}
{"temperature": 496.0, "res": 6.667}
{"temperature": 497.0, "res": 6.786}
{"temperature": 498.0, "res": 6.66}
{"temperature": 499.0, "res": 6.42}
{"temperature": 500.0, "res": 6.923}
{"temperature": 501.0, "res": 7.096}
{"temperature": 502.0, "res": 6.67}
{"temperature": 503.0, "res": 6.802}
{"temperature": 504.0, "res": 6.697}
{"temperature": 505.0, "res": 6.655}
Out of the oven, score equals 411.0 K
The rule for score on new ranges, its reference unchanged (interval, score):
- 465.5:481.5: 480.0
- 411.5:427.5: 417.0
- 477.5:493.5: 482.0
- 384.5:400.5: 399.0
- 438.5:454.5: 453.0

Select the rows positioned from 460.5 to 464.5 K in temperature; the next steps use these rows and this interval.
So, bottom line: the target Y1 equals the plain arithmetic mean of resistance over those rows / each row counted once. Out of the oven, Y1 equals 7.7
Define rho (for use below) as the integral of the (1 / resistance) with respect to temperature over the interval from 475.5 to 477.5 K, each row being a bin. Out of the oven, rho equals 0.28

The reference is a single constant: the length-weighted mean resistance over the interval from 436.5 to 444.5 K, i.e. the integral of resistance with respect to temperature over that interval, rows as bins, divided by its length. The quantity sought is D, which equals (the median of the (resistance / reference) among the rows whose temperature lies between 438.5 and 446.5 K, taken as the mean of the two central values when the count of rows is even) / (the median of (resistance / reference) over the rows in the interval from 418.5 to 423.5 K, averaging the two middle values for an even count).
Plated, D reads 1.48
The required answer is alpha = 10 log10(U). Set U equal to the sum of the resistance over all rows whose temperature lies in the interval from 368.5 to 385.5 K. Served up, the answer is 20.0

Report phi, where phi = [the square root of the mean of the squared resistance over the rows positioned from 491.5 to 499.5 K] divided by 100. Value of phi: 0.0664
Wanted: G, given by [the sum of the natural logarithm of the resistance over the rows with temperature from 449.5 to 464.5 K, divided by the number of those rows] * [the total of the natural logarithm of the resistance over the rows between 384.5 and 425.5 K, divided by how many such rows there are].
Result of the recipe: 4.0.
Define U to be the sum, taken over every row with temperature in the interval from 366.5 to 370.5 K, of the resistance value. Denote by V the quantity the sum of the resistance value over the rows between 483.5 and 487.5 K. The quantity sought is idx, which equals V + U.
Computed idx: 51.7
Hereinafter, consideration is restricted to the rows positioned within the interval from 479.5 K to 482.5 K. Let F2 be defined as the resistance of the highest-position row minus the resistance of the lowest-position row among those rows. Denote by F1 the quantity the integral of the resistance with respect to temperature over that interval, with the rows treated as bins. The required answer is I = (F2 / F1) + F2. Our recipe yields 0.2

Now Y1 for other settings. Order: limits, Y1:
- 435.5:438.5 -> 7.8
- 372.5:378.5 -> 5.6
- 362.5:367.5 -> 5.9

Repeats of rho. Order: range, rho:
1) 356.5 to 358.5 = 0.35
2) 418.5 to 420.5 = 0.32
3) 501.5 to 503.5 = 0.30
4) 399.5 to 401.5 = 0.30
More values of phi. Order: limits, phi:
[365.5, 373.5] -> 0.0602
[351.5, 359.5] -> 0.0567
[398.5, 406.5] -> 0.0652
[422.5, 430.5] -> 0.0607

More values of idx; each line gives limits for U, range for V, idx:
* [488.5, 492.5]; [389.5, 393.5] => 51.9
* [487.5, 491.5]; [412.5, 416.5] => 53.5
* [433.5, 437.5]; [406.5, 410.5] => 55.7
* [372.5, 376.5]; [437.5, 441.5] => 55.7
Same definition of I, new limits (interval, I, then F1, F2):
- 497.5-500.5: 0.3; 20.0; 0.3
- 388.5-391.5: -0.4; 18.7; -0.4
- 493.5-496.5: -0.1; 19.7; -0.1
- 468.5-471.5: -0.4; 21.0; -0.4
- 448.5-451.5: 0.4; 29.3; 0.4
